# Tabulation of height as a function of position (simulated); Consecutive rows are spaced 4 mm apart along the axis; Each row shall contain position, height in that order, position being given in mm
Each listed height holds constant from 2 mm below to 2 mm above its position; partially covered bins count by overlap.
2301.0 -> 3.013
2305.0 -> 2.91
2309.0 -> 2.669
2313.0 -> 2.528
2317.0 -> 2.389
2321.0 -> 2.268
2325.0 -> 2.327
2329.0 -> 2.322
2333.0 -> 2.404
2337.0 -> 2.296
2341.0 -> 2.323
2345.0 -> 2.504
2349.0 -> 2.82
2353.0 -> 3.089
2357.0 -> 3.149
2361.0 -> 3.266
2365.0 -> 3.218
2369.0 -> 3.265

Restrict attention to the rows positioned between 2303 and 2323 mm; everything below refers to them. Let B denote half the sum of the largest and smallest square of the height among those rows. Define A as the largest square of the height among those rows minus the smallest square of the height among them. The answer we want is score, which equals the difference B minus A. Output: 3.5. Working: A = 3.3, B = 6.8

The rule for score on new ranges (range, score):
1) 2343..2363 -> 4.1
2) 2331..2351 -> 3.9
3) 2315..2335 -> 4.8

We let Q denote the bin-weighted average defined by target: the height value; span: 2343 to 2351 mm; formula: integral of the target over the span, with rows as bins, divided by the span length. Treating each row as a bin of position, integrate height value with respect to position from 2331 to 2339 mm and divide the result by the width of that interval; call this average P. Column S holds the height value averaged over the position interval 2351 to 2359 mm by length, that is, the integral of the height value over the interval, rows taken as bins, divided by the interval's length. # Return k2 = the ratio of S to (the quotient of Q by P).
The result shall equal 2.75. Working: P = 2.35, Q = 2.66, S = 3.12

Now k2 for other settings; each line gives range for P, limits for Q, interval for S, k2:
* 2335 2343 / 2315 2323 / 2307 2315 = 2.58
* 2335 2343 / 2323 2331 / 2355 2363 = 3.19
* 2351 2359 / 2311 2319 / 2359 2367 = 4.11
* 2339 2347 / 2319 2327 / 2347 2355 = 3.10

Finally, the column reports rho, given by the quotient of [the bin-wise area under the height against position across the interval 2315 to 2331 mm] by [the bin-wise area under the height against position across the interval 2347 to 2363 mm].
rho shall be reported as 0.8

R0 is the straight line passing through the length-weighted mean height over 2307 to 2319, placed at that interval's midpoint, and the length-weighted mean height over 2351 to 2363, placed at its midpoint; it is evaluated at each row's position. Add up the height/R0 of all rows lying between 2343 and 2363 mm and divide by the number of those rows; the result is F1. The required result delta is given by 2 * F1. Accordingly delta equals 1.90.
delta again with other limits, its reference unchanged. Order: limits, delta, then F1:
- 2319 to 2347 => 1.67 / 0.83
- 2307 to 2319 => 2.00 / 1.00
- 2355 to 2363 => 2.01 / 1.00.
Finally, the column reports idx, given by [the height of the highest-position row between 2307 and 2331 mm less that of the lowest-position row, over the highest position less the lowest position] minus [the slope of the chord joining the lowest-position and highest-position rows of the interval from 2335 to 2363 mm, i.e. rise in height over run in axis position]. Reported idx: -0.06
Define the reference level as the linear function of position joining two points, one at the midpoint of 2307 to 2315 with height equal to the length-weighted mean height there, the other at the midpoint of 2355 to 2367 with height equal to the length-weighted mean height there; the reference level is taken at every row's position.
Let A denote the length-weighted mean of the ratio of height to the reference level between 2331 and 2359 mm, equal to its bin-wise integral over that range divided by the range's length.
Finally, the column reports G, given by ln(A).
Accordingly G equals -0.13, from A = 0.88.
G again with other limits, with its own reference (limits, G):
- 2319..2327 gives -0.18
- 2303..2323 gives -0.02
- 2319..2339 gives -0.19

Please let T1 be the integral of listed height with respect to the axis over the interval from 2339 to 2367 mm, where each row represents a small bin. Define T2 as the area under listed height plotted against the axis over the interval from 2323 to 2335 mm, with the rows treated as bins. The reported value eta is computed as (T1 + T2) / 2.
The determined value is 55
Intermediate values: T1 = 81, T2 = 28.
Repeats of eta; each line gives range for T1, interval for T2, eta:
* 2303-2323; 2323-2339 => 44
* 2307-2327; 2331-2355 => 55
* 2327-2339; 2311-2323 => 28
